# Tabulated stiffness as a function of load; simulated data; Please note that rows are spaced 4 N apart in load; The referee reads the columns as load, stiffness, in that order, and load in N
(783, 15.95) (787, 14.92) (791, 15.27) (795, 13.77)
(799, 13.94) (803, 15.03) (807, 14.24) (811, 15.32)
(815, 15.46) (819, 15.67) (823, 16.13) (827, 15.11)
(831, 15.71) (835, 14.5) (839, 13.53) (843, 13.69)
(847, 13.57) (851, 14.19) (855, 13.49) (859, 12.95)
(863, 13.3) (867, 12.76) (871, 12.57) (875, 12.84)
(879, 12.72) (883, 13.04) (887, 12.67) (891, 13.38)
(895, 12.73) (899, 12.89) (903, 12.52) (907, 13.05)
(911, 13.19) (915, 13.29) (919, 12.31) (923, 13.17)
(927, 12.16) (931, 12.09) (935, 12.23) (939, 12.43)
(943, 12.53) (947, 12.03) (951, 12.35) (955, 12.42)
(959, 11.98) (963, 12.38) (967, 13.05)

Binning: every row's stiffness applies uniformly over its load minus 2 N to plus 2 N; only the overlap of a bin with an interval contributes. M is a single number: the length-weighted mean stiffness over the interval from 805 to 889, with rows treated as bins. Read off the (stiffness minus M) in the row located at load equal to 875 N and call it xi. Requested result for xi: -1.1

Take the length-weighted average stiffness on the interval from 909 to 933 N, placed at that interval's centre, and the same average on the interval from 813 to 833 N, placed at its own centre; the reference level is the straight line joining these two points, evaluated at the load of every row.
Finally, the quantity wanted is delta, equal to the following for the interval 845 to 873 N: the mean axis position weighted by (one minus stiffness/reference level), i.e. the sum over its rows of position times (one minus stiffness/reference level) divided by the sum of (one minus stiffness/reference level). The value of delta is 860.3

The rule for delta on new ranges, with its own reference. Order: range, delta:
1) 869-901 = 881.5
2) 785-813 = 797.8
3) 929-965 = 956.5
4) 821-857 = 846.1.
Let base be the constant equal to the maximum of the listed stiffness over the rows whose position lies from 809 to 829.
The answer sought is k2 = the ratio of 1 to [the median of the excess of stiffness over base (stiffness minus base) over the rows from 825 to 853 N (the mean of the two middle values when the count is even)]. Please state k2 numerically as -0.52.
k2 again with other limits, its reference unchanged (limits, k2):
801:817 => -1.05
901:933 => -0.30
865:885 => -0.30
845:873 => -0.35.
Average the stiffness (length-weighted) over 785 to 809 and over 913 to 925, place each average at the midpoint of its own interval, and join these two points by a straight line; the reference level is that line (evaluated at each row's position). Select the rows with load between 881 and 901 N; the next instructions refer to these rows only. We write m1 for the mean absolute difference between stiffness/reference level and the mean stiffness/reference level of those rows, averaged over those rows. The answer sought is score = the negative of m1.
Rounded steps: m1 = 0.015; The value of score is -0.015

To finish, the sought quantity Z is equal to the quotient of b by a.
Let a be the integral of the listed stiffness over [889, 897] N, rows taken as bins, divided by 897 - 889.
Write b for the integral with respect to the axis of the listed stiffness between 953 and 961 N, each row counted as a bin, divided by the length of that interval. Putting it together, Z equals 0.93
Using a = 13.1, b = 12.2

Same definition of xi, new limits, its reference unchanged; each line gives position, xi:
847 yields -0.4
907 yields -0.9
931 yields -1.9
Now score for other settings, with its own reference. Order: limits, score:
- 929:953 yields -0.016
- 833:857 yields -0.023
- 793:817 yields -0.049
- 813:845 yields -0.050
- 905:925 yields -0.022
